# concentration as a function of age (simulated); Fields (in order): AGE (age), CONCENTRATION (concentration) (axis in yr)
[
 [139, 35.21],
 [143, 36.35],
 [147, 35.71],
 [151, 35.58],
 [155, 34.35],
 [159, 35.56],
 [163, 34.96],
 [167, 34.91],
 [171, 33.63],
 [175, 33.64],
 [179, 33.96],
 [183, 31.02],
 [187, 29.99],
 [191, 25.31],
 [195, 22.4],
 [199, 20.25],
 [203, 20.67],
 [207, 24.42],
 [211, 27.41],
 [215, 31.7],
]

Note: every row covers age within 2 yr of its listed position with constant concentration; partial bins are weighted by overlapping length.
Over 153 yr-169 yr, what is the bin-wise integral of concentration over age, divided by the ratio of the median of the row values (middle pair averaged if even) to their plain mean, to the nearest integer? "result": 559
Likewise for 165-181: 548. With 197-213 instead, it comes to 382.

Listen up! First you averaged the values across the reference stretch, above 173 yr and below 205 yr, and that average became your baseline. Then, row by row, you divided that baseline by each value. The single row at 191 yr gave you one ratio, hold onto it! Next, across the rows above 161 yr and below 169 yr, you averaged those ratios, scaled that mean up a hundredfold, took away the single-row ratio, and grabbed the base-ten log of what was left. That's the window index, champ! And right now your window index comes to 1.885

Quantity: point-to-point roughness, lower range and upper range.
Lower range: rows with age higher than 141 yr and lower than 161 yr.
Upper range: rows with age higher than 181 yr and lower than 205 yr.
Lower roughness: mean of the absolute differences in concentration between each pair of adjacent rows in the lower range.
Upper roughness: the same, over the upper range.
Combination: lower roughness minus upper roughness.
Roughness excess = -1.4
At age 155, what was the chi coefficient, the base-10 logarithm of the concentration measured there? 1.536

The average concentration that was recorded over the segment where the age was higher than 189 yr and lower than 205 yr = 22.2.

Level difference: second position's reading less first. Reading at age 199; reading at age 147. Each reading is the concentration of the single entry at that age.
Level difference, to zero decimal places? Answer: 15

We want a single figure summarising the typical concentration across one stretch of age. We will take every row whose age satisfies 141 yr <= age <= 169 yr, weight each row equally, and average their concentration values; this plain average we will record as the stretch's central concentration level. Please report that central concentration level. 35.3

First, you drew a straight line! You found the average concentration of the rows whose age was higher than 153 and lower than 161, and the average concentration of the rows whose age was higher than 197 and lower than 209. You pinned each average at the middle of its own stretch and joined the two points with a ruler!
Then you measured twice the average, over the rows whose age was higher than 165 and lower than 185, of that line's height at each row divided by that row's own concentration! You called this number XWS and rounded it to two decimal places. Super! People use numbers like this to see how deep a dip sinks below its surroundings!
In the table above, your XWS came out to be 1.78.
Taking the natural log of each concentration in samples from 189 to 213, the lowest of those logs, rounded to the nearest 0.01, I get 3.01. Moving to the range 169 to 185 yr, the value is 3.43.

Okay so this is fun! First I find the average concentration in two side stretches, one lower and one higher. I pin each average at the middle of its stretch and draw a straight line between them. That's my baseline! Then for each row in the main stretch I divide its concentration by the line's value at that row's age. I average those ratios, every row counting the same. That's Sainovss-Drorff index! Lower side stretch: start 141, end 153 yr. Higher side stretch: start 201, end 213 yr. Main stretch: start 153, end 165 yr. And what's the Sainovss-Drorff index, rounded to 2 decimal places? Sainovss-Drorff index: 1.04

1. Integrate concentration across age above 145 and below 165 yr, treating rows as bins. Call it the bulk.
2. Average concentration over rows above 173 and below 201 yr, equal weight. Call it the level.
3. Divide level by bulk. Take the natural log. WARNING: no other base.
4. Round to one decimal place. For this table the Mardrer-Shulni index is -3.2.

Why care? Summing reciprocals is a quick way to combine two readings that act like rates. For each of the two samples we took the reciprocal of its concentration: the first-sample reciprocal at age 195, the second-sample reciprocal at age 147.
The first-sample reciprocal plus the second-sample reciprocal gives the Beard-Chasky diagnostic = 0.073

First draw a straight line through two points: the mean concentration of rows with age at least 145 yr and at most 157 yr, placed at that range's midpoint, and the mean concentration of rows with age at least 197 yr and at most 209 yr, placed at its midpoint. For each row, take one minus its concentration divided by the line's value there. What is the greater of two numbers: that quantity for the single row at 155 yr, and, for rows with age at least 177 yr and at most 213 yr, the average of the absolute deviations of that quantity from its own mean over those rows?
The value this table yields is 0.133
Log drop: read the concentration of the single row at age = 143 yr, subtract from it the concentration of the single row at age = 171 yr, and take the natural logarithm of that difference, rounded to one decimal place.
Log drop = 1.0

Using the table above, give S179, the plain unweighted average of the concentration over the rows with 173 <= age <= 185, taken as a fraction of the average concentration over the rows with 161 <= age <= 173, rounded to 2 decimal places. 0.95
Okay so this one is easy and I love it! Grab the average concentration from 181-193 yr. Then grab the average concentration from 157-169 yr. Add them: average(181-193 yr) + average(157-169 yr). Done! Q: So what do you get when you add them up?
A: 63.9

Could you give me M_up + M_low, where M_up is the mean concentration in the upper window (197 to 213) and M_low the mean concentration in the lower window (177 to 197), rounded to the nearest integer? 52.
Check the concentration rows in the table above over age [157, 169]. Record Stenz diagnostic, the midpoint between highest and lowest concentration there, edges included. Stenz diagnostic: 35.2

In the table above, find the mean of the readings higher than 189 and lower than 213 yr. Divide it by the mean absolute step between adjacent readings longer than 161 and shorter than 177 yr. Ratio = 52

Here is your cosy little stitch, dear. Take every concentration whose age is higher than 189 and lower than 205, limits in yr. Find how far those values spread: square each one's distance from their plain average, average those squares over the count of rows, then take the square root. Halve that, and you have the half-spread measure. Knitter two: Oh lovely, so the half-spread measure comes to 1.0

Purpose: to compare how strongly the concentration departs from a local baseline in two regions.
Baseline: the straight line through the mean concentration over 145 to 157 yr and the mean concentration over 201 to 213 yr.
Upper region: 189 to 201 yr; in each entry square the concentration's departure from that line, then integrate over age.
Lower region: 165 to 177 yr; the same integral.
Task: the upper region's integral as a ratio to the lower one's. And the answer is 2.2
